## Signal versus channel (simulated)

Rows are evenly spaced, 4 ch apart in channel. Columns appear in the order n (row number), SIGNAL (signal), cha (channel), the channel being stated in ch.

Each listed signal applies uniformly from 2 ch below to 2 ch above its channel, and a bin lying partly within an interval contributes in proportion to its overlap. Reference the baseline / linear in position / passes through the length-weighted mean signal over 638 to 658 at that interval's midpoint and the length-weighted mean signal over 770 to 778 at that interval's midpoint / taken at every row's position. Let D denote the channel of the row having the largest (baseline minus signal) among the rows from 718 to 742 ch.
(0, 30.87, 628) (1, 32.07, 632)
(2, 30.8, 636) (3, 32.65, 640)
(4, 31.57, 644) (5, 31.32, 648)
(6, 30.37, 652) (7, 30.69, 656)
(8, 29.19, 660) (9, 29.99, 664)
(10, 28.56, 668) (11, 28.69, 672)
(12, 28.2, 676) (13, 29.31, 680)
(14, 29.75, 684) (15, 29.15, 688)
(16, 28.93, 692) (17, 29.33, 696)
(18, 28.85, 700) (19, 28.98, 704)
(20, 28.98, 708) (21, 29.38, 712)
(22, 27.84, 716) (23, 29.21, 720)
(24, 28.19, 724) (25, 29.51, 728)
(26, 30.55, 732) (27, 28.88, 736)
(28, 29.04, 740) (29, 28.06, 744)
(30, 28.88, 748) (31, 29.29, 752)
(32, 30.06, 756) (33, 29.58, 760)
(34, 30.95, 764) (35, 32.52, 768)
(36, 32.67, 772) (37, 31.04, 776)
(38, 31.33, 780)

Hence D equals 724 ch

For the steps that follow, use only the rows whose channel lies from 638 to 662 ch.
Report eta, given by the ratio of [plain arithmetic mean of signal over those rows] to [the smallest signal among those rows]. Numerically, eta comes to 1.06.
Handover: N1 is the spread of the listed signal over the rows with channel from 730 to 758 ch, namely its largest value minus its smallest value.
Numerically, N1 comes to 2.5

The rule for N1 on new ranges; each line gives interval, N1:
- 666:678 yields 0.5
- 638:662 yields 3.5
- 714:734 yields 2.7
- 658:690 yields 1.8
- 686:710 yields 0.5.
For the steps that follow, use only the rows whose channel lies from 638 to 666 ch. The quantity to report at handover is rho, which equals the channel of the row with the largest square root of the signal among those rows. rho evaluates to 640 ch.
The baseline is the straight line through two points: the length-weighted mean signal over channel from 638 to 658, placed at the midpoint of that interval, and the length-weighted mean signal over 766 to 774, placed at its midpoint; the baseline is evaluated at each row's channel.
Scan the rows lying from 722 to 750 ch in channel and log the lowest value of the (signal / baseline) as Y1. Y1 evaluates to 0.868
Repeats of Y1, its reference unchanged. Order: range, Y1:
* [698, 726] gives 0.869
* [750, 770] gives 0.904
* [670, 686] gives 0.892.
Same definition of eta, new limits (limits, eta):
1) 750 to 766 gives 1.02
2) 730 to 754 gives 1.04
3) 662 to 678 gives 1.02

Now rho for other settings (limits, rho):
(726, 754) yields 732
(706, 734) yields 732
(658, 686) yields 664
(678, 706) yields 684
